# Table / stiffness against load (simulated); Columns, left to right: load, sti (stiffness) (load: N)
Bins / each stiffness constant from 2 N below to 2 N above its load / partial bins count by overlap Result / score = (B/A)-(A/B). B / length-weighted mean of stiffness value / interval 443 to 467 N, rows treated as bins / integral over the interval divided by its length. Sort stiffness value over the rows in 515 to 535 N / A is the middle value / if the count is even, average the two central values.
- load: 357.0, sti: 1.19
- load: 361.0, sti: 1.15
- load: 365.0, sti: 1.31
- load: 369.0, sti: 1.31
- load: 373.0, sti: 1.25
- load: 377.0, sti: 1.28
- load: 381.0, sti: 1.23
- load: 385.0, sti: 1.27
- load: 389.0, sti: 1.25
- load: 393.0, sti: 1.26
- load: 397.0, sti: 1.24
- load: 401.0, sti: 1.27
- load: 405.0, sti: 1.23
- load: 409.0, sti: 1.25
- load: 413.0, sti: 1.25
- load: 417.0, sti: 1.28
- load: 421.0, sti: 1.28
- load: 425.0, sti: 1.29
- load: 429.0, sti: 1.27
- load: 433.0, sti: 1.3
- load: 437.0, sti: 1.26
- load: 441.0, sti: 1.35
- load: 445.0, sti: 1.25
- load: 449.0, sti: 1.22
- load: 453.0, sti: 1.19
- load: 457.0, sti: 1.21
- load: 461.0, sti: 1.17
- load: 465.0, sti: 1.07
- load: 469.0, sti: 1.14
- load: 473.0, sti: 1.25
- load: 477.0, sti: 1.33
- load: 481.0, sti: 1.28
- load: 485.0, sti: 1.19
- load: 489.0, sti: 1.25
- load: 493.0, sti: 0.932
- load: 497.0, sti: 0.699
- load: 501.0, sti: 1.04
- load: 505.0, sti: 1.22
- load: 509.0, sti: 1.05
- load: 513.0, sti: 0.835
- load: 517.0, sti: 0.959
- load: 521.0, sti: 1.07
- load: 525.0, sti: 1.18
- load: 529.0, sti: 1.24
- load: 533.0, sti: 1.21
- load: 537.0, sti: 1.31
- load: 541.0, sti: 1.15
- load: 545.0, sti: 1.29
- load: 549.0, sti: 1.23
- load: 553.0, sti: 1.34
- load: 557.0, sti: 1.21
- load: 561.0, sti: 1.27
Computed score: 0.01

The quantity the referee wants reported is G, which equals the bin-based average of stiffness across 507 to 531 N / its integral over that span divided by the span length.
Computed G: 1.06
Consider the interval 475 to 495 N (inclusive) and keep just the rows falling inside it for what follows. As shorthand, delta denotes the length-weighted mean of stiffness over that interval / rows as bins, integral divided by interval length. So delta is 1.196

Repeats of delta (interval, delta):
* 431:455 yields 1.262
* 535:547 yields 1.250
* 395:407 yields 1.247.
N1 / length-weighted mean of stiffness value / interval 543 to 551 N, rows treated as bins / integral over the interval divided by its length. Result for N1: 1.26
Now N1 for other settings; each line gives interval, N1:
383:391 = 1.26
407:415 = 1.25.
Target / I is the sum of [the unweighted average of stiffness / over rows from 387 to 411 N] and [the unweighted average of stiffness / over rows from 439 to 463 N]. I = 2.48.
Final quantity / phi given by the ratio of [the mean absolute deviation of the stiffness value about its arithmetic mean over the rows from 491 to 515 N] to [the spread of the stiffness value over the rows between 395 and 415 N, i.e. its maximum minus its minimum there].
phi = 3.52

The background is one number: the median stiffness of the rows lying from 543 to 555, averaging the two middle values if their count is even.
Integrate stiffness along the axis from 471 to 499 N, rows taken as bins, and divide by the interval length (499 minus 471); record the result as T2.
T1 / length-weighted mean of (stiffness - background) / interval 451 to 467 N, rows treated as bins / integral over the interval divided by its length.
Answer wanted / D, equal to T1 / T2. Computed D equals -0.11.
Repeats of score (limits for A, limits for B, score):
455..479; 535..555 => 0.12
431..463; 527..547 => 0.01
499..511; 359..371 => 0.36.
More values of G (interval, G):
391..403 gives 1.26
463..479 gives 1.20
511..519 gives 0.90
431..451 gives 1.28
